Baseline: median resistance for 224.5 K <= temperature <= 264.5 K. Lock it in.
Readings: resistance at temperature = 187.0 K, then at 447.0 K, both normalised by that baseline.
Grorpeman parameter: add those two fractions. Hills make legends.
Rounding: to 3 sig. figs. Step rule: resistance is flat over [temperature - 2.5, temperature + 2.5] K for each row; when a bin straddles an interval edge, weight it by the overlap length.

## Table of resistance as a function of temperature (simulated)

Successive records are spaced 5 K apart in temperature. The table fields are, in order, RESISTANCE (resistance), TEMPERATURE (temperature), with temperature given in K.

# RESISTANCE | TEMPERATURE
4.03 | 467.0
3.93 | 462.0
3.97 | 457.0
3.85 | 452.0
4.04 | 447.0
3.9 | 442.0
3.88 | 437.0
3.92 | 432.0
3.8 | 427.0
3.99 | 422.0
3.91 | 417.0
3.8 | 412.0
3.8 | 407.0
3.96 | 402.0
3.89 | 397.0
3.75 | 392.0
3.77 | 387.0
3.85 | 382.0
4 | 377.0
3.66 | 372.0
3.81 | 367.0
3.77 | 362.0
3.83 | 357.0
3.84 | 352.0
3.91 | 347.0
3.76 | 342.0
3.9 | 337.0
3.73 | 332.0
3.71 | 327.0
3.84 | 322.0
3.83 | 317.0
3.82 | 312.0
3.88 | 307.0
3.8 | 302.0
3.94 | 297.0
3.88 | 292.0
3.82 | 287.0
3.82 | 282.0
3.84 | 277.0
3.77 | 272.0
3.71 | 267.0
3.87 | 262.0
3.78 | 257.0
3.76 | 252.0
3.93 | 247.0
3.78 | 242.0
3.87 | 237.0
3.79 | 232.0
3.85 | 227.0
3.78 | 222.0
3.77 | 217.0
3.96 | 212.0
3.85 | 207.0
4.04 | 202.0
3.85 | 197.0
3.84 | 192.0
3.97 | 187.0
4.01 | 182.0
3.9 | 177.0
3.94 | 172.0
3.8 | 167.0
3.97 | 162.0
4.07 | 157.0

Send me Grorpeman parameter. 2.10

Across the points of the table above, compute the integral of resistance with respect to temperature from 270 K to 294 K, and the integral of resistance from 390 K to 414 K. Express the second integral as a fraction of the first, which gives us 1.00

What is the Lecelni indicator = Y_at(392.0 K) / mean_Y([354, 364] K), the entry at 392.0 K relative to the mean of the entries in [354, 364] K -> 0.99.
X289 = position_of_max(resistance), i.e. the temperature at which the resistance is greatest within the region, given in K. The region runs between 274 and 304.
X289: 297.0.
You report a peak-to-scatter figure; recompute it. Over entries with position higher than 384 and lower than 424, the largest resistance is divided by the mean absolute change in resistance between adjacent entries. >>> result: 48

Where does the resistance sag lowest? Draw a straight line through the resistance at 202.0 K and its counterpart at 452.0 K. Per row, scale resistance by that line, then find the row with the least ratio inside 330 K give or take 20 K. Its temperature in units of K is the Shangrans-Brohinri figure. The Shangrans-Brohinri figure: 327.0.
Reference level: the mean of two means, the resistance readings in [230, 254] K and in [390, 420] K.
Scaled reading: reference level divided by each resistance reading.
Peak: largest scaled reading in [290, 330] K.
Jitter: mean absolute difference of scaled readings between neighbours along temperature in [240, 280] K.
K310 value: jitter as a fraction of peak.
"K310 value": 0.0262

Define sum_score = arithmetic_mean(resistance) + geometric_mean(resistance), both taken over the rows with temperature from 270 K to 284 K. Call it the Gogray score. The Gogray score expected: 7.62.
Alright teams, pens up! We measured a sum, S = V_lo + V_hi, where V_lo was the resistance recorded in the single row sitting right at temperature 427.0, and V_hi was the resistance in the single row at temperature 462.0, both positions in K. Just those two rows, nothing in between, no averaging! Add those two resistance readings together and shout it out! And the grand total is 7.73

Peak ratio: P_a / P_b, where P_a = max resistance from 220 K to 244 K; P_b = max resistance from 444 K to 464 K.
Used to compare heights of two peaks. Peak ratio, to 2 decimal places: 0.96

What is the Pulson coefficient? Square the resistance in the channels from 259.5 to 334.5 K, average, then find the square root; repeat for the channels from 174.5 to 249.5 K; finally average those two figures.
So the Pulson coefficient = 3.85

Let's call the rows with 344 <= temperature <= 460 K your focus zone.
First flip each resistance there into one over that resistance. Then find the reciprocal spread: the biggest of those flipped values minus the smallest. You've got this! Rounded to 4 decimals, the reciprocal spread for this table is 0.0257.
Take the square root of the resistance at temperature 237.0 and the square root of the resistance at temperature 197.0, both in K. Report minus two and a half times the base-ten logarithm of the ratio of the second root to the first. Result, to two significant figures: 0.0028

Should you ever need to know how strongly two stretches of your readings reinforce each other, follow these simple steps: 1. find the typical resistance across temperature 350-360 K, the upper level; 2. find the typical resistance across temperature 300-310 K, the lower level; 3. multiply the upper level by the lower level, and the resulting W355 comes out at 14.7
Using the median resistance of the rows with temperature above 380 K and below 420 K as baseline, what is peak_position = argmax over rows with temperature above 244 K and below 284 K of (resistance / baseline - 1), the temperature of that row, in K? 247.0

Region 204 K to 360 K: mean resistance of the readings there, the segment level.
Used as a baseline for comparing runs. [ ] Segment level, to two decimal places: 3.83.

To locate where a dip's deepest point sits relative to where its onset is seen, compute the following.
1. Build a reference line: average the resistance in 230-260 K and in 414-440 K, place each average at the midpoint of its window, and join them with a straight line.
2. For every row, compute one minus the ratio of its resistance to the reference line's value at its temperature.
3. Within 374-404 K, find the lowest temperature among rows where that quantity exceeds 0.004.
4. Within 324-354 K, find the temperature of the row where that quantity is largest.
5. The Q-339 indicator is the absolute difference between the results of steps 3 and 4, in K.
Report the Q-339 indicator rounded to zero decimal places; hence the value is 55 K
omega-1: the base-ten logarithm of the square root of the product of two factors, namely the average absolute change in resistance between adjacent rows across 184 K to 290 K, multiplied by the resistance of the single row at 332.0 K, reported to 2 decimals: -0.23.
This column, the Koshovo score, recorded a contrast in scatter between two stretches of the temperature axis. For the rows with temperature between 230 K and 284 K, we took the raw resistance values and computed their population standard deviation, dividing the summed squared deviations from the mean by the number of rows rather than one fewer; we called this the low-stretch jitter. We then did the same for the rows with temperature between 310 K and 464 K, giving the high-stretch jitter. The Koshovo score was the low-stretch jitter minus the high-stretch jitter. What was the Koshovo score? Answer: -0.029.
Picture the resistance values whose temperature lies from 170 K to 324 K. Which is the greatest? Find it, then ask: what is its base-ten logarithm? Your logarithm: 0.606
